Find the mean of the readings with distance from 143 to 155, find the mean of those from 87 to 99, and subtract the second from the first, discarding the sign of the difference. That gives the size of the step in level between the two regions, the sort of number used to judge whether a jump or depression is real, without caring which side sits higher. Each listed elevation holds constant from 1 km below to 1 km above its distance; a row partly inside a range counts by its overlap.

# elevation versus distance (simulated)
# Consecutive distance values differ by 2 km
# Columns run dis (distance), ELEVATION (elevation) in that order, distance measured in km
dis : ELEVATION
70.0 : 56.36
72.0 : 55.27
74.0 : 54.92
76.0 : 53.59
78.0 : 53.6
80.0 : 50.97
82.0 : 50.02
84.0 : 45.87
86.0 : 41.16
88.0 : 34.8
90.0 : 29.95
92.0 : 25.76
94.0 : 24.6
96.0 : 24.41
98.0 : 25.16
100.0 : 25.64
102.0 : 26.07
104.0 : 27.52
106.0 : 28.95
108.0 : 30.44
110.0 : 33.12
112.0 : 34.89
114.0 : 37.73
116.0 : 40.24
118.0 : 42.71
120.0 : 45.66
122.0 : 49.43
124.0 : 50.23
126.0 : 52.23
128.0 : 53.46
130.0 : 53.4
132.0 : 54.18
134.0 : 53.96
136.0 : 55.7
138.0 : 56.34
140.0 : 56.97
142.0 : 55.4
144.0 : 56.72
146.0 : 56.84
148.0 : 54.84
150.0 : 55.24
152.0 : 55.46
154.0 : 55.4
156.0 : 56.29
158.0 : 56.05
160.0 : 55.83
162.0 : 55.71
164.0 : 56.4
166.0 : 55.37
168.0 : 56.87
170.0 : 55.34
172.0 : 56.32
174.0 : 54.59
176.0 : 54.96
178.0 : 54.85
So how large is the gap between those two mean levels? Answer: 28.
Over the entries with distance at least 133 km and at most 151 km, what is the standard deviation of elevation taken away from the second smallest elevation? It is 54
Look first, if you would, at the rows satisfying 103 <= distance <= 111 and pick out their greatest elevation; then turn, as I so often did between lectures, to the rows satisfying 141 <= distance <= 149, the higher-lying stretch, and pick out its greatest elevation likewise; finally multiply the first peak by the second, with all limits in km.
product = 1883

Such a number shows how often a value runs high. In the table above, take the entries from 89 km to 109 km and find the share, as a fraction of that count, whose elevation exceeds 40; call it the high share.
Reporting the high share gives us 0.00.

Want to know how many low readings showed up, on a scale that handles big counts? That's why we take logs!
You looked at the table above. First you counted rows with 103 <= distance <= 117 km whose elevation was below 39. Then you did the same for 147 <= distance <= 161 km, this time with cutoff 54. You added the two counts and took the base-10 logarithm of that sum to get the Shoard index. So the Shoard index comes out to 0.78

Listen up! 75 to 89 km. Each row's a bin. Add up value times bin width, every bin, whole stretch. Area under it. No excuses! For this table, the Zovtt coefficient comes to 660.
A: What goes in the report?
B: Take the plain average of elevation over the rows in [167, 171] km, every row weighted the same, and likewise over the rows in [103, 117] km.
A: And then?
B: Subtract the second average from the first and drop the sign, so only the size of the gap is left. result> 23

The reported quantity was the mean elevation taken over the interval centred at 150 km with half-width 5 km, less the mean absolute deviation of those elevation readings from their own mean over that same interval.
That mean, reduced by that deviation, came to 55.0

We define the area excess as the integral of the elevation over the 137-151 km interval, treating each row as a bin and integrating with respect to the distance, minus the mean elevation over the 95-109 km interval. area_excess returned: 758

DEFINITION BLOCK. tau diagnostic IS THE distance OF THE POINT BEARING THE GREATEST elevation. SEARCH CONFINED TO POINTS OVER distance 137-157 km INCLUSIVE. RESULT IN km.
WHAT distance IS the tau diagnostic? 140.0 km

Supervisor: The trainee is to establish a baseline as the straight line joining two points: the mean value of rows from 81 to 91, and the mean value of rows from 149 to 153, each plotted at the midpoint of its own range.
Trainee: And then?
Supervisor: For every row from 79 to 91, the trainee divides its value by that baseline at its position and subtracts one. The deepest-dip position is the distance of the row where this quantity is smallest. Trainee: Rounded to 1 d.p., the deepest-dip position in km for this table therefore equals 90.0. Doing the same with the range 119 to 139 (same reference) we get 120.0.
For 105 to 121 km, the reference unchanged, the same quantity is 106.0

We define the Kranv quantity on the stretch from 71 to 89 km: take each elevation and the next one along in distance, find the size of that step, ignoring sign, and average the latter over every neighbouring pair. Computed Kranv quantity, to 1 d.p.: 2.6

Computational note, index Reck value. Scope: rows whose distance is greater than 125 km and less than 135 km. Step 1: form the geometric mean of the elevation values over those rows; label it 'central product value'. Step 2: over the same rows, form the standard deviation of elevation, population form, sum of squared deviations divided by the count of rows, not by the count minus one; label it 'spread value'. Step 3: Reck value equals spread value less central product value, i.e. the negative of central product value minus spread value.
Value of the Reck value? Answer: -53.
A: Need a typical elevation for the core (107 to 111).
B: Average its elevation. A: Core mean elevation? 32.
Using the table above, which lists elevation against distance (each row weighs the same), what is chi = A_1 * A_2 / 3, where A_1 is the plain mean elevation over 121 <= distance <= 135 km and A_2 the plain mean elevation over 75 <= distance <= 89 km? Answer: 824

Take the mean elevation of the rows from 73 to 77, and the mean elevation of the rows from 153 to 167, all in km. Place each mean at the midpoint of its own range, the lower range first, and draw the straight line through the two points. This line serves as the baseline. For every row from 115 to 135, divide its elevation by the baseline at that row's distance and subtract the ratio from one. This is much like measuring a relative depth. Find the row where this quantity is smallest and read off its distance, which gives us 132.0 km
